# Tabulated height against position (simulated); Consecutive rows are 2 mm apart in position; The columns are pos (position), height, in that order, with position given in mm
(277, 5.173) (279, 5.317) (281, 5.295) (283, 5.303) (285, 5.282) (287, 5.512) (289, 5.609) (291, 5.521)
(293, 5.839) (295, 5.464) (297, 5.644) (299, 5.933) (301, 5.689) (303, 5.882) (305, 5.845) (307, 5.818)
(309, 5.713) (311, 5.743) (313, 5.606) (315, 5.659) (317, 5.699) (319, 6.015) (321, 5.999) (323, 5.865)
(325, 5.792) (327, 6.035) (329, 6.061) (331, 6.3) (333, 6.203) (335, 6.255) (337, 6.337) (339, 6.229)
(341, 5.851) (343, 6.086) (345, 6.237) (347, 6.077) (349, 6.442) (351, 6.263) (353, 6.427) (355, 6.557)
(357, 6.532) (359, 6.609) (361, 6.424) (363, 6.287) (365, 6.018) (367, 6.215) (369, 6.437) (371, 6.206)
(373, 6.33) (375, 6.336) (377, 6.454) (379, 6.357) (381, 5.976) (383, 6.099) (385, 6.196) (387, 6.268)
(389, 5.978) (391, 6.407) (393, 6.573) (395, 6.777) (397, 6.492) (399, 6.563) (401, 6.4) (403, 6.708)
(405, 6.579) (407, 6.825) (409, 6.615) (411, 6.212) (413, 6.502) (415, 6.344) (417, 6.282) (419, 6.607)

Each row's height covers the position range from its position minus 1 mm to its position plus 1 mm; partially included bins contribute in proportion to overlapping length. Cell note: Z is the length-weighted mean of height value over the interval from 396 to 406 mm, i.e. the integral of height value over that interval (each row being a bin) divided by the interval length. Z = 6.5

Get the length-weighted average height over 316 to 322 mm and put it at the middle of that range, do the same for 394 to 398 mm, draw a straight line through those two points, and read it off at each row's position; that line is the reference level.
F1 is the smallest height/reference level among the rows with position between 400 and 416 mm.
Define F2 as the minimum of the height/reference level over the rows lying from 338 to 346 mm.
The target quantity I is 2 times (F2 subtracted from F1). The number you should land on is -0.08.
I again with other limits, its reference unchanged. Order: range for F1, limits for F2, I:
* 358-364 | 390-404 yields 0.07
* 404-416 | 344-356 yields -0.14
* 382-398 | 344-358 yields -0.15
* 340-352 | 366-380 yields -0.03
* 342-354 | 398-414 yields 0.14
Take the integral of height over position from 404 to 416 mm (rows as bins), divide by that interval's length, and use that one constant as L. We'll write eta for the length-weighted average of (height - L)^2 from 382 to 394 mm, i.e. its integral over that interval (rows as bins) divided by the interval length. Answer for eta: 0.11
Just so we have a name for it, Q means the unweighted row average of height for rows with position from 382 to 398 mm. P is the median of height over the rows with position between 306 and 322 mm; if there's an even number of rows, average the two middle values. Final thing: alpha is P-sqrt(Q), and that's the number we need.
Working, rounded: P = 5.73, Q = 6.35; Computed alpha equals 3.21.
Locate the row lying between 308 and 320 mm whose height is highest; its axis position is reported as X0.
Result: 319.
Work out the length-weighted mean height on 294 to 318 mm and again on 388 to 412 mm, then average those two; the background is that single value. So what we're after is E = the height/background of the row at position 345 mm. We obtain 1.02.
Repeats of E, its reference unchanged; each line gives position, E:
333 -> 1.01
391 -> 1.05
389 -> 0.98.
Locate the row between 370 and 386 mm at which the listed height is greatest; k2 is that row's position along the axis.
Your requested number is 377 mm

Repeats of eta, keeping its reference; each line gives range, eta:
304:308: 0.46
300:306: 0.51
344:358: 0.05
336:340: 0.06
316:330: 0.36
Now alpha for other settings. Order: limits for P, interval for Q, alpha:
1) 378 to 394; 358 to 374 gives 3.72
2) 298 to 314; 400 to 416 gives 3.23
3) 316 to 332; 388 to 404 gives 3.46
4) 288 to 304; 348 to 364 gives 3.13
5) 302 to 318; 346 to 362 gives 3.19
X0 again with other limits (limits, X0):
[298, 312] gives 299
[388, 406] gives 395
